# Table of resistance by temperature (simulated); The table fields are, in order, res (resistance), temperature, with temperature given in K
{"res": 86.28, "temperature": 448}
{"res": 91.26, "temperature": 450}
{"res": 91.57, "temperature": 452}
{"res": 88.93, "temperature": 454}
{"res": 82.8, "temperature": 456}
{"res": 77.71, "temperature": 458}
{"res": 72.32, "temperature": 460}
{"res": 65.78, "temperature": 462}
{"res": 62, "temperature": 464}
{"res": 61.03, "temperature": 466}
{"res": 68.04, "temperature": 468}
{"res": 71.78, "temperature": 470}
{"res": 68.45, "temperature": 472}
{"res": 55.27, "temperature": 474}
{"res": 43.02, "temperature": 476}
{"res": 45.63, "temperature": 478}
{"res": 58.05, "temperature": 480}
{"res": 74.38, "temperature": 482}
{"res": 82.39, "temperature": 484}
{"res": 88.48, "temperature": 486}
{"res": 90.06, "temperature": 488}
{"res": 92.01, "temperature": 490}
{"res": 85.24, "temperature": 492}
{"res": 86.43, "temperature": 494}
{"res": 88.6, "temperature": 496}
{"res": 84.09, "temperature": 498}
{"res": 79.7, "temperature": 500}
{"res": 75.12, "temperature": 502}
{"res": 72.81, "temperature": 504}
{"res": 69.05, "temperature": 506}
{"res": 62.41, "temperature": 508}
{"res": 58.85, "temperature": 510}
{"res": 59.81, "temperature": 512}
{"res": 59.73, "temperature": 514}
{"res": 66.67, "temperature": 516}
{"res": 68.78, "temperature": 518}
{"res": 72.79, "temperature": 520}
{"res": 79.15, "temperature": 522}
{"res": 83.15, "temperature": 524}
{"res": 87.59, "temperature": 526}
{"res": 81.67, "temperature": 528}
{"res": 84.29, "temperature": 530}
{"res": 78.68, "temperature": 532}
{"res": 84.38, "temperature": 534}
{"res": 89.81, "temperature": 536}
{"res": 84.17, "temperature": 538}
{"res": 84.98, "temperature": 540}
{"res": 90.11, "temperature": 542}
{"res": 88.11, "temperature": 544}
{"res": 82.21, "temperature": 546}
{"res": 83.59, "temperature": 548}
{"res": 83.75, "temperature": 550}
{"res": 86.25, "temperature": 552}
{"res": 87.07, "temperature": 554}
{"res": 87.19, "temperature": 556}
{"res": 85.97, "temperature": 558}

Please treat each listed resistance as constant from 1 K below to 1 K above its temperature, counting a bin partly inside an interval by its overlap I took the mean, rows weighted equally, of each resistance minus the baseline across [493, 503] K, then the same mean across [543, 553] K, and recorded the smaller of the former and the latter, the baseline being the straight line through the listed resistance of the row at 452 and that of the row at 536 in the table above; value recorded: -8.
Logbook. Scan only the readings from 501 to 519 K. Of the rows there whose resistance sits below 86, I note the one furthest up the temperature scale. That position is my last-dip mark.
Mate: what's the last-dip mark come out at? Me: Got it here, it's 518 K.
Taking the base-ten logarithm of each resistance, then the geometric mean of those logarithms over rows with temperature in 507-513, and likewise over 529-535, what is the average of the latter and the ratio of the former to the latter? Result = 1.42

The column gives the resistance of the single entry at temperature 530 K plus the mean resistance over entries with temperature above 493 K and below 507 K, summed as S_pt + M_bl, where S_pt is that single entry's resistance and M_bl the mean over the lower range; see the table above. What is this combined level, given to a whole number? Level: 164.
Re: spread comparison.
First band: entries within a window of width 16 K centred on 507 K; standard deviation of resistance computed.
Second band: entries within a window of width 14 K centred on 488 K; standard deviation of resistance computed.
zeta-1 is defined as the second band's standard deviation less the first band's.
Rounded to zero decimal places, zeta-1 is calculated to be -2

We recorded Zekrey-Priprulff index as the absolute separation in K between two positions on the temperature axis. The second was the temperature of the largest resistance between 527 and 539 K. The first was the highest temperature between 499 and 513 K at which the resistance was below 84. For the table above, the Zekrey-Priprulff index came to 24 K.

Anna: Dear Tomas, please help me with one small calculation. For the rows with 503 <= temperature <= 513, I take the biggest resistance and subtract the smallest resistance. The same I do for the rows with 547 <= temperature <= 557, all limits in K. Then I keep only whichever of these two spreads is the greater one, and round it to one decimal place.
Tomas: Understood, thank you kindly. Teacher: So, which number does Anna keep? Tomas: 14.0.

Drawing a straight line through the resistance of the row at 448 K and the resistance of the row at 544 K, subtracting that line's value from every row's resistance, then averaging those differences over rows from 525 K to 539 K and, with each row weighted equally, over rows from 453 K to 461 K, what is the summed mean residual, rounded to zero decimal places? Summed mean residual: -10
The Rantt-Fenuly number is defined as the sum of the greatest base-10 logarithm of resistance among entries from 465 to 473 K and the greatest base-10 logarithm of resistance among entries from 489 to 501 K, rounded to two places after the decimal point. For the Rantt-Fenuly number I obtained 3.82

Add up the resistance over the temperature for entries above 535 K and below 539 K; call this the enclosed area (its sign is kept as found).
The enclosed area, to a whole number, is 348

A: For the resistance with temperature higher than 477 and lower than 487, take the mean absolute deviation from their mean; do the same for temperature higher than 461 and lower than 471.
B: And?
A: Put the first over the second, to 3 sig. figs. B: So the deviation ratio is 4.26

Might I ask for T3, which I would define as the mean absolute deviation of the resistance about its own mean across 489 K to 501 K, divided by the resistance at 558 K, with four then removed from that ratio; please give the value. -3.97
